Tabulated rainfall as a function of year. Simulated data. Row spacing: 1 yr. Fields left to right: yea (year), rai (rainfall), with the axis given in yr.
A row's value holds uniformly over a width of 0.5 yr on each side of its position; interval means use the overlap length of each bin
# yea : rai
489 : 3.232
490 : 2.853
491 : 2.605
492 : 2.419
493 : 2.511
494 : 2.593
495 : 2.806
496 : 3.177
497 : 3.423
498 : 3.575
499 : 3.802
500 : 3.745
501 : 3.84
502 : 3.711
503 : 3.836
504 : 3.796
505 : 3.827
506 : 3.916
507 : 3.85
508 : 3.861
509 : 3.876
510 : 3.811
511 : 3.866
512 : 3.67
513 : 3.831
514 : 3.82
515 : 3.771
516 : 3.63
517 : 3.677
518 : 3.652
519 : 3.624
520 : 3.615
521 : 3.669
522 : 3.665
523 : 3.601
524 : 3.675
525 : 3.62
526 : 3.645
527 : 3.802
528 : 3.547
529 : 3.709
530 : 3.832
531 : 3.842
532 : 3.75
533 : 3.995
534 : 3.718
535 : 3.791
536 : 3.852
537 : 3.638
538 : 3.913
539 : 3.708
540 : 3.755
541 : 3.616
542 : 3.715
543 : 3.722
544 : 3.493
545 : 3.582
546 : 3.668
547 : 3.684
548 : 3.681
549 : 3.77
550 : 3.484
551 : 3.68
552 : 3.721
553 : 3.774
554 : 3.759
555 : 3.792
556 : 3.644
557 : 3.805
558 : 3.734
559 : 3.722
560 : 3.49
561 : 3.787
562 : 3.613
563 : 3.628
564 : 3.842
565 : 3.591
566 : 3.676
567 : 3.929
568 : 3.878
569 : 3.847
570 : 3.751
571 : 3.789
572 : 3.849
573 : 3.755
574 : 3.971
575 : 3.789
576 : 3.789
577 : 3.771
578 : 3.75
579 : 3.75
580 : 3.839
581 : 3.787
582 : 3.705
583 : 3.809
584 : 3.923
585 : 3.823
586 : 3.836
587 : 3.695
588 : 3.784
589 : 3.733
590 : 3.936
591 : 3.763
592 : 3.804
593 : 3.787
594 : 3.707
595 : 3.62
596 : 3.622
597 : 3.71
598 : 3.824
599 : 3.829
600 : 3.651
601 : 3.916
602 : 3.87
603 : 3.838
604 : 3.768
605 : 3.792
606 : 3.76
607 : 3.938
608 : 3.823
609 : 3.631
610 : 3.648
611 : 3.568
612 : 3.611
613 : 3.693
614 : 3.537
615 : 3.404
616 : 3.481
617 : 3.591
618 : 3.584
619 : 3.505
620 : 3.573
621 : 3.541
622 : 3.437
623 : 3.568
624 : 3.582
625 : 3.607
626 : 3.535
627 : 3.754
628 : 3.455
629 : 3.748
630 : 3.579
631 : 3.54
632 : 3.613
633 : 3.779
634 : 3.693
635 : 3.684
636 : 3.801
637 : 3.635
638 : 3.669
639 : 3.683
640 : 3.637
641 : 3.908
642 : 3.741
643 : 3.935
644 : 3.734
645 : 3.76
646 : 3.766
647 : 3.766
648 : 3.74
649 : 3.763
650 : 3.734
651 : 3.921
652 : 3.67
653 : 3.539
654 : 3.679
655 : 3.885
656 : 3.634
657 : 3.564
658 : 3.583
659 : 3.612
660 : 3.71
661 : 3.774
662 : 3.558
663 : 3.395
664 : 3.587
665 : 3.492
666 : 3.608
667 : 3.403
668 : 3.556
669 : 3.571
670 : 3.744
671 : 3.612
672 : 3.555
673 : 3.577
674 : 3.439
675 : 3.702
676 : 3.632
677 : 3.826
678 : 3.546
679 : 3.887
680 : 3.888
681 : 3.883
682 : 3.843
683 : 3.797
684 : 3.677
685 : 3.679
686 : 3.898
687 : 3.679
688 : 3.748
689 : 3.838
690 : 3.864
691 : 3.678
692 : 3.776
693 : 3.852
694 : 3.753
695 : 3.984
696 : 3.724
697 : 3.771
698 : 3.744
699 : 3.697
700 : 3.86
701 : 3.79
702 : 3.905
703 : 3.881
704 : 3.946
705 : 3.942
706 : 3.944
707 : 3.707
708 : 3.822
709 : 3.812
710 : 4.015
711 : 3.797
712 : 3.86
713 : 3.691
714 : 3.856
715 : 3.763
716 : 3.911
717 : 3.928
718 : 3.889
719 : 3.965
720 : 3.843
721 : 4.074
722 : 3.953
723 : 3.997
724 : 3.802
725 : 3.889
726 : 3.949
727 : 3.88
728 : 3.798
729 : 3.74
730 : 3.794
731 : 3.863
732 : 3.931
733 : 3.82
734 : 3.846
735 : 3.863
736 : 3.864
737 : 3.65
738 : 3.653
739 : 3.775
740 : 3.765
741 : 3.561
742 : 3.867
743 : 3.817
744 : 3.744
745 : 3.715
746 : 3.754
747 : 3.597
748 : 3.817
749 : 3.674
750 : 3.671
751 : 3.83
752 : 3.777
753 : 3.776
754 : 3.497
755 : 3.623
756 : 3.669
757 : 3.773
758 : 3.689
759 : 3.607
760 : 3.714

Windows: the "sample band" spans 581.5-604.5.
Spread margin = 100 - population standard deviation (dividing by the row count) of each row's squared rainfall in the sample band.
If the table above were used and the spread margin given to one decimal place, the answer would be 99.3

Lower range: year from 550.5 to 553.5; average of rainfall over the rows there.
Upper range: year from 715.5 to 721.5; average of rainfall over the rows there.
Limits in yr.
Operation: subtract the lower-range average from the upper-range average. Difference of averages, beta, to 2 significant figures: 0.21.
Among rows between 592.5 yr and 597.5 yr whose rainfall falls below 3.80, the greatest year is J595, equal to 597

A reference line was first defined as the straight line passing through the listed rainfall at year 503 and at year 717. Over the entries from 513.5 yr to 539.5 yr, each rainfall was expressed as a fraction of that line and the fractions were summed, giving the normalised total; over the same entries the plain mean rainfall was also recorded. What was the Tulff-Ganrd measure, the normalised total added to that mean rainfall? 28.9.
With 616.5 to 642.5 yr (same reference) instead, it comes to 27.9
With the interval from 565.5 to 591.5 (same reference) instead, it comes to 29.4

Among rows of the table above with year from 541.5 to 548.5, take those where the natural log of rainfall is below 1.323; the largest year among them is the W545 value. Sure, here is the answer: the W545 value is 548 yr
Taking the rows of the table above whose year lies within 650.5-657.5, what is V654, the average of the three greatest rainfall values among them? 3.83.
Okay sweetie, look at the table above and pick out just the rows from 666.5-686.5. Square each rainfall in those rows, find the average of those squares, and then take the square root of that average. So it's 3.69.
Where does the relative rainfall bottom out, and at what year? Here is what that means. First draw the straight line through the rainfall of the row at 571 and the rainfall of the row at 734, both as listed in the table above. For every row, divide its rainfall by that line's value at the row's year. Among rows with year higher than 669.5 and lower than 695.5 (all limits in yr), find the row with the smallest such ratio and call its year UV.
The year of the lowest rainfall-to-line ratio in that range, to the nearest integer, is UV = 674 yr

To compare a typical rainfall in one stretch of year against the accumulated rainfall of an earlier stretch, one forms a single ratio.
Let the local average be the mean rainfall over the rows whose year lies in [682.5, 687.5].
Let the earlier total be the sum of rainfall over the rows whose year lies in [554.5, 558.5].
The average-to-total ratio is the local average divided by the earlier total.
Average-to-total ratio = 0.250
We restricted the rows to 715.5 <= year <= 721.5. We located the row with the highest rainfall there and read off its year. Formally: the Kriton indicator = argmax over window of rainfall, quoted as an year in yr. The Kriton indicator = 721 yr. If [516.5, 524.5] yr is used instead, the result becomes 517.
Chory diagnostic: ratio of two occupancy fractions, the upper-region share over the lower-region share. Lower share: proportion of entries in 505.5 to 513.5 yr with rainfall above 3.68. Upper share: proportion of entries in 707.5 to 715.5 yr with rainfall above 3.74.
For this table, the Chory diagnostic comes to 1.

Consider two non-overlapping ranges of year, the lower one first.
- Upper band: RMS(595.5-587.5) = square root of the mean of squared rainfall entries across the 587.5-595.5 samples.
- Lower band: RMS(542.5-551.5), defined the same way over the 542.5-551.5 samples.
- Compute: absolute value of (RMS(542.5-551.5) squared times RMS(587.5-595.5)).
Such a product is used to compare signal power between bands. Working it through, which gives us 50.0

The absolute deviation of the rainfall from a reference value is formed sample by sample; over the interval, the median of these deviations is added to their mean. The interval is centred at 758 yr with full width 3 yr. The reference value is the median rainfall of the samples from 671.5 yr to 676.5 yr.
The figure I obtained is 0.2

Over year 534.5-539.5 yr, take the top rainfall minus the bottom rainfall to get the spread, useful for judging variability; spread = 0.275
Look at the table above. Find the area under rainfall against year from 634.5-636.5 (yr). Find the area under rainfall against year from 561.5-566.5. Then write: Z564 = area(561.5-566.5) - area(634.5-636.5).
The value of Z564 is 11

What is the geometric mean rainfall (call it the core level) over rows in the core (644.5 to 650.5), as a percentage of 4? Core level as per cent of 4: 94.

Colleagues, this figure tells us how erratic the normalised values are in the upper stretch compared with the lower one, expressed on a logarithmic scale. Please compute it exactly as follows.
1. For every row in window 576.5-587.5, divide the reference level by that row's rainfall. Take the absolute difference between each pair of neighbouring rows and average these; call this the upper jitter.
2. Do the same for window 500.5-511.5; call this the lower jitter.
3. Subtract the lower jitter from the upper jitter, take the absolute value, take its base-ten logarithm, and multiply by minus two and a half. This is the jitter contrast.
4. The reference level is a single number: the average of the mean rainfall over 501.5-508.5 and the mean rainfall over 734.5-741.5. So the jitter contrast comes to 6.5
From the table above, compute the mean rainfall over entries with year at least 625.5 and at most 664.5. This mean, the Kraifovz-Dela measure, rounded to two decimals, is 3.69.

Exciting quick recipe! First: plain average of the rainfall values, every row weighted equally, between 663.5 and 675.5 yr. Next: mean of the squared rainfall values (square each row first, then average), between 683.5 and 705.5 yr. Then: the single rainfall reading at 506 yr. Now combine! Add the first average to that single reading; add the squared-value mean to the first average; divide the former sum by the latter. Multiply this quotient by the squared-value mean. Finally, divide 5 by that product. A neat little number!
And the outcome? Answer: 0.83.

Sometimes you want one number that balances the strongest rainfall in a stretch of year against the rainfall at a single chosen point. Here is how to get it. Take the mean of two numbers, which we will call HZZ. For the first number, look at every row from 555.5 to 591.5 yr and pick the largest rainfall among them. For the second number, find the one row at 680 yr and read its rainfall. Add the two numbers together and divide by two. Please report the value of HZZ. 3.93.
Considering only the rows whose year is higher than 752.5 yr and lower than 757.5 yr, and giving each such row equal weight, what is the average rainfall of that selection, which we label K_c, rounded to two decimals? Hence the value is 3.67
